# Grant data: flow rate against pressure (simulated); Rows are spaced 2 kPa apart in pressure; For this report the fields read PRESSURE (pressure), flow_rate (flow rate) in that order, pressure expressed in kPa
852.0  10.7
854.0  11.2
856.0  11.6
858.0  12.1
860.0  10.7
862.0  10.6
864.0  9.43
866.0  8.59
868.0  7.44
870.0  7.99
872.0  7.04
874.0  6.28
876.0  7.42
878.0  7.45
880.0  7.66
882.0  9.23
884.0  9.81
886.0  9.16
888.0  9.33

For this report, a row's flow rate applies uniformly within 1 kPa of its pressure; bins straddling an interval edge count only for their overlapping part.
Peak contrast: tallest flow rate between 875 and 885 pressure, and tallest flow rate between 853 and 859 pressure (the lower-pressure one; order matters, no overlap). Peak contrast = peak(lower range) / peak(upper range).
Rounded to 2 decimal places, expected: 1.23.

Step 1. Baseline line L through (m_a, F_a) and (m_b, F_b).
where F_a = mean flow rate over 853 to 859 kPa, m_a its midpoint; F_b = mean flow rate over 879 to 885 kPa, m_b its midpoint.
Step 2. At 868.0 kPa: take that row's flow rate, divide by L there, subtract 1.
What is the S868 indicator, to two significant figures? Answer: -0.28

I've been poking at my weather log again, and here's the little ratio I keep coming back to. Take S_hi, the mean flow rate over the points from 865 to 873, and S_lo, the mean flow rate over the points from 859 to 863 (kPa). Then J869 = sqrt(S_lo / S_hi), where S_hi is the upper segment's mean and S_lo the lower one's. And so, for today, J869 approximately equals 1.17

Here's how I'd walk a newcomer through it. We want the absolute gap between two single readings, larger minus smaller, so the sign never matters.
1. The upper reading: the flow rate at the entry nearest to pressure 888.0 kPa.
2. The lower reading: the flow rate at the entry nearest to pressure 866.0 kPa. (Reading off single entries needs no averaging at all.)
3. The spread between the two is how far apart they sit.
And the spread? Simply 0.7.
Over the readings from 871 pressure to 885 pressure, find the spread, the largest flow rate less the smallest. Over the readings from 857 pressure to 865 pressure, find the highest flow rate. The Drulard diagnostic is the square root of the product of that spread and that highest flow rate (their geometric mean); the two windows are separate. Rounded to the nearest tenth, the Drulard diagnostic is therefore 6.5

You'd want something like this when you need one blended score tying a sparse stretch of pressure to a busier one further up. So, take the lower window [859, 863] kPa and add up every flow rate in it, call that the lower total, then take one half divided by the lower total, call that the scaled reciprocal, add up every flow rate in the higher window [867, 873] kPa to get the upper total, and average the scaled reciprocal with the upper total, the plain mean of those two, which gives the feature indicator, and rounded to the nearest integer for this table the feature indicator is 11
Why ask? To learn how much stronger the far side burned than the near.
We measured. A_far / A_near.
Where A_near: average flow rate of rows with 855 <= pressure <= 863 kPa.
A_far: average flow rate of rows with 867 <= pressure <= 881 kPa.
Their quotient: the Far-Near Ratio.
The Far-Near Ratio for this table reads 0.65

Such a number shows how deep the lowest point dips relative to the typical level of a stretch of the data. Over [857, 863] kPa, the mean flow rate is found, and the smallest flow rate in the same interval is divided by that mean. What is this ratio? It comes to 0.95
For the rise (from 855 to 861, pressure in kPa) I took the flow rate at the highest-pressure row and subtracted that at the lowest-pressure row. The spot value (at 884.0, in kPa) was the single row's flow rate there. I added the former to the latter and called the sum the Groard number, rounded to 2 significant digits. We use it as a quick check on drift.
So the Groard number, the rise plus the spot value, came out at 8.9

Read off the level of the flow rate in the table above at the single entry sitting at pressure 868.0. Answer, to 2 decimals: 7.44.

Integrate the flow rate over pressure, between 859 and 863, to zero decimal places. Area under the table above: 43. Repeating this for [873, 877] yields 27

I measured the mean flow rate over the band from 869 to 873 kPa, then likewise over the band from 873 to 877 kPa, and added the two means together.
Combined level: 14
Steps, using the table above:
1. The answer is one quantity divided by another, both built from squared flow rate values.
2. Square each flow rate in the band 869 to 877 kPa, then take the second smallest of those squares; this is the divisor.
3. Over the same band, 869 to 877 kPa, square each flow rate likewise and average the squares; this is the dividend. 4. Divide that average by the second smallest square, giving 1.05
